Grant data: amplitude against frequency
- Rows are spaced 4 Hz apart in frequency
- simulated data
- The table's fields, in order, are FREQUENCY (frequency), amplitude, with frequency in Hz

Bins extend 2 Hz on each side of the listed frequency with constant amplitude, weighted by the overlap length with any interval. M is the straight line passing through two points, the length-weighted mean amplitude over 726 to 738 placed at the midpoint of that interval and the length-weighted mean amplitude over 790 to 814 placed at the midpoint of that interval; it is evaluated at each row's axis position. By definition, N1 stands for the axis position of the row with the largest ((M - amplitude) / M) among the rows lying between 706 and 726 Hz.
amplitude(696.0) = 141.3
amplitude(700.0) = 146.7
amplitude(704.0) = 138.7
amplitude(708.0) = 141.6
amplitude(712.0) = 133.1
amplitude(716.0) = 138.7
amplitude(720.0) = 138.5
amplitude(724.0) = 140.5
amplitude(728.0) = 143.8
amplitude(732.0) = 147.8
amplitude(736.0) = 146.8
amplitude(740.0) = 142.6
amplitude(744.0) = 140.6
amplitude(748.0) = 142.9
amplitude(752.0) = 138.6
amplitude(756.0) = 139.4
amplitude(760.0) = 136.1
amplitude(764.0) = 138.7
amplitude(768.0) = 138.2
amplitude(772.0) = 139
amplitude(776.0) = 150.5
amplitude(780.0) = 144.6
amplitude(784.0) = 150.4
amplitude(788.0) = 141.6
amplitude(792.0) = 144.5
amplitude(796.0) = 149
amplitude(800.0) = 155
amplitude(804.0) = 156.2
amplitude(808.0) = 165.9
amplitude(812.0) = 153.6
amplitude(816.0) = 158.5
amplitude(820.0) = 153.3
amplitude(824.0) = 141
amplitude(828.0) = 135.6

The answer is 712.0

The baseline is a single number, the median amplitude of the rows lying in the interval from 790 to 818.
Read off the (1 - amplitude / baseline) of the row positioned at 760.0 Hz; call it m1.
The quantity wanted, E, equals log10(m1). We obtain -0.91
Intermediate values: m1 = 0.12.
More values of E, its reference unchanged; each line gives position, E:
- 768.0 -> -0.97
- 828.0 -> -0.90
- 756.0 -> -1.00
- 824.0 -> -1.04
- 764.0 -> -0.98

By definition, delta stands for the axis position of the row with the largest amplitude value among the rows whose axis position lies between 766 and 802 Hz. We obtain 800.0 Hz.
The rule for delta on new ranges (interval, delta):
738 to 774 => 748.0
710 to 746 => 732.0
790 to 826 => 808.0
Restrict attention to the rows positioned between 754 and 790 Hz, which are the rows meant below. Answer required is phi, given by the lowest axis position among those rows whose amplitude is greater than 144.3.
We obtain 776.0 Hz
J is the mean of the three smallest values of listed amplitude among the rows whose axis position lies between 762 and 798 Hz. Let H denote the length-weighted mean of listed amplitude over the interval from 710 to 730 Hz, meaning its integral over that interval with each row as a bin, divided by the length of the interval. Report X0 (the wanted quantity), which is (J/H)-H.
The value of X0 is -138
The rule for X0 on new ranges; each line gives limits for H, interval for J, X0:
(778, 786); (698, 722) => -147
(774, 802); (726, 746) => -147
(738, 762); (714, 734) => -139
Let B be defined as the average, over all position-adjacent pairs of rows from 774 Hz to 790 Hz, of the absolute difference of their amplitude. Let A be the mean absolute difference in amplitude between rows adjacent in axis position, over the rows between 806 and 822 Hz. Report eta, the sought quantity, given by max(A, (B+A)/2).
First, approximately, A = 7.5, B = 6.8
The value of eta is 7.5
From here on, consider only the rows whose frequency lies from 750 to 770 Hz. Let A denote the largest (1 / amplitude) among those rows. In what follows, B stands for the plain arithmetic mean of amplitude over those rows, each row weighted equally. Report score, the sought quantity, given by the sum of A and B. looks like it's 138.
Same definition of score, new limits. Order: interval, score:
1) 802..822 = 158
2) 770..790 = 145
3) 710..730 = 139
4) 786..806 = 149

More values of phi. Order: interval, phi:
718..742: 732.0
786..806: 792.0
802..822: 804.0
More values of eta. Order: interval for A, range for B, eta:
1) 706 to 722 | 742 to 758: 4.8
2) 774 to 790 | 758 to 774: 6.8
